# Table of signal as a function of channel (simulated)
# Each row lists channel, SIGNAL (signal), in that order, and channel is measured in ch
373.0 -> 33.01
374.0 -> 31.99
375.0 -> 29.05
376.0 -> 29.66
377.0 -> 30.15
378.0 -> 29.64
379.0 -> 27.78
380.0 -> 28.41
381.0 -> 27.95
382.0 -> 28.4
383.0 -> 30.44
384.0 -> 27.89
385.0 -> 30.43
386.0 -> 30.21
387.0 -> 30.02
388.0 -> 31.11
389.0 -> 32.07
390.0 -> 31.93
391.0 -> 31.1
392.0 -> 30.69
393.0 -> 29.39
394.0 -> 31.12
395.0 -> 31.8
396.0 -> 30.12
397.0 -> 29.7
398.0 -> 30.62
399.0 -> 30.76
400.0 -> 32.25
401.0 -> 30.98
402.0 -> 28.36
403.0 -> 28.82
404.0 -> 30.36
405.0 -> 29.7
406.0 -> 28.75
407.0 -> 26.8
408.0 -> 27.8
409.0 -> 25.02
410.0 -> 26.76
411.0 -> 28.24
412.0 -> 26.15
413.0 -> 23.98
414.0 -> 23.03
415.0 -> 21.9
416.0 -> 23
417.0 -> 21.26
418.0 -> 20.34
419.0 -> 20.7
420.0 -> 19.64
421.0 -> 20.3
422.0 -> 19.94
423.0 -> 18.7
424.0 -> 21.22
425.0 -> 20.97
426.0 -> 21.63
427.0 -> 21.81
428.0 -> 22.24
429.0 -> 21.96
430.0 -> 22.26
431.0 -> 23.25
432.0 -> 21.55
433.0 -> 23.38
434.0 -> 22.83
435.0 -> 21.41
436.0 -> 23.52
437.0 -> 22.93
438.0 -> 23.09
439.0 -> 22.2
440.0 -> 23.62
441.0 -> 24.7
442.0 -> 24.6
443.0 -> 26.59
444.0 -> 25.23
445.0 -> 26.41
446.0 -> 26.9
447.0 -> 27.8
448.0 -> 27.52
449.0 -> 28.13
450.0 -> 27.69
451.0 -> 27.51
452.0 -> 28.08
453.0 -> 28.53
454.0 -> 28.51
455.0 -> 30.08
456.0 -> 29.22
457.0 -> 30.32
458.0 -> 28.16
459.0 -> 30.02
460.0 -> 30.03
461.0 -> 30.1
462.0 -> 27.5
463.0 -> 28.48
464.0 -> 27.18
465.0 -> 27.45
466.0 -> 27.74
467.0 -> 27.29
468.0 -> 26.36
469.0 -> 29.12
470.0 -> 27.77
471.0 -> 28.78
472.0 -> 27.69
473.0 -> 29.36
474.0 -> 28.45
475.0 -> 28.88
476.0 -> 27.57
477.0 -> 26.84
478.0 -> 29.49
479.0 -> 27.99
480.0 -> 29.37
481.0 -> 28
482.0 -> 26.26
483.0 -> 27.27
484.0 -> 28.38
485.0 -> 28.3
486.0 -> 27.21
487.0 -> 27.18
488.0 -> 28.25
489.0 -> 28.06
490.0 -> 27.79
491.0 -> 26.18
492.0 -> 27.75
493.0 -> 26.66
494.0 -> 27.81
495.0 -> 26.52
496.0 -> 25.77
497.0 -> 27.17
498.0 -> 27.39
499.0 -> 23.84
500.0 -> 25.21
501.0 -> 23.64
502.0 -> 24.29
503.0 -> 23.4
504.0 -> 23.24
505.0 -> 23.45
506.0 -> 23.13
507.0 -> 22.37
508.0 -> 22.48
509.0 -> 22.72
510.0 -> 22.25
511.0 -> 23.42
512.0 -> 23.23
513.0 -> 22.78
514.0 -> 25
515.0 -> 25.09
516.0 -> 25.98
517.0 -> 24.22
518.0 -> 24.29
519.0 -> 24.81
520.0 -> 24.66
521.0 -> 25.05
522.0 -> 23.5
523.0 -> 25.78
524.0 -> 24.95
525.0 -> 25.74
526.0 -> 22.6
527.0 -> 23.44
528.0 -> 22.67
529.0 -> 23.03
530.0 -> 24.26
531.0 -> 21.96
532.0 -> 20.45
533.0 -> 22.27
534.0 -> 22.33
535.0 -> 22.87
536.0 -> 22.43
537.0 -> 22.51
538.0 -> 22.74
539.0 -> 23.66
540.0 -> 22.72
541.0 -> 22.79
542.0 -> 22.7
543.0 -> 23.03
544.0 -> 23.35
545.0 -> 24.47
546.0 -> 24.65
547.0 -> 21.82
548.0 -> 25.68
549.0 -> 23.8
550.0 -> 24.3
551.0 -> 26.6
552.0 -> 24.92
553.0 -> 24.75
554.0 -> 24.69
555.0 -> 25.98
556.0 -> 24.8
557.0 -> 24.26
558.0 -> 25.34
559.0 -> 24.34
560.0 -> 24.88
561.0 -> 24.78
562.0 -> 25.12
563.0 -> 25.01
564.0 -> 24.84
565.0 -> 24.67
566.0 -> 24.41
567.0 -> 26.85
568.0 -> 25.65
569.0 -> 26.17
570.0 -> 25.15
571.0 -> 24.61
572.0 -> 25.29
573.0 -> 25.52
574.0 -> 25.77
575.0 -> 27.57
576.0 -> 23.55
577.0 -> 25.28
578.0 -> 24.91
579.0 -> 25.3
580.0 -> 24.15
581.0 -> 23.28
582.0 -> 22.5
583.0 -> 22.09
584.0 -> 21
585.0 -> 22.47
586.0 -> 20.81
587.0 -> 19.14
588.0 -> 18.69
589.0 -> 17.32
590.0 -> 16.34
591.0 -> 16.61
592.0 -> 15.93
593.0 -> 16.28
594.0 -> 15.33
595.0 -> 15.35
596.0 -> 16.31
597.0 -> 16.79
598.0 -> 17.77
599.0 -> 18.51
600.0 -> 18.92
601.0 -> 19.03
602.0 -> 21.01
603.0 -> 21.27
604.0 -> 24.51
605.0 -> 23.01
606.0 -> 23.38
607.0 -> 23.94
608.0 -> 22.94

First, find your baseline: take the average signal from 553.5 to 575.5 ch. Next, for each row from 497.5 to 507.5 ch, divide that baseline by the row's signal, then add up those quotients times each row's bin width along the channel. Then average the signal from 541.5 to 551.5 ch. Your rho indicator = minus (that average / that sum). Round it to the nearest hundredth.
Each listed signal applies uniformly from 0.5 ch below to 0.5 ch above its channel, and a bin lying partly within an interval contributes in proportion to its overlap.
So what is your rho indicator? -2.28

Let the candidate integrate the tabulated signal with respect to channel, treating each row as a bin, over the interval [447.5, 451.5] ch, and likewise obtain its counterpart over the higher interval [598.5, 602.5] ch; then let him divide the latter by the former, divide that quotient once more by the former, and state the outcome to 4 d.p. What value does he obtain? 0.0063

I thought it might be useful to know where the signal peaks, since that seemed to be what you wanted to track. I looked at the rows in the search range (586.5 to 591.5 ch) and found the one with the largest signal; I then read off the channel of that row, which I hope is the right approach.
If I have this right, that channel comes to 587.0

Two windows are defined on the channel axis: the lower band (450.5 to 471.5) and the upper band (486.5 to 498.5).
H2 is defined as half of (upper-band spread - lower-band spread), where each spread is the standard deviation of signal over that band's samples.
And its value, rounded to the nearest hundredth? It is -0.18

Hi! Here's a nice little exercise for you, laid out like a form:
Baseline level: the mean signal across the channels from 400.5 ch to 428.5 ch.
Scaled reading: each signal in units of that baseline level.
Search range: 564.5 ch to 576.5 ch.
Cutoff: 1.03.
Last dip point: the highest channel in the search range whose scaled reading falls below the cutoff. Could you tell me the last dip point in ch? 576.0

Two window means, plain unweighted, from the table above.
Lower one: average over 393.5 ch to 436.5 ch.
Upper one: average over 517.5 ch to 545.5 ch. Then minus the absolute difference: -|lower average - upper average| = -2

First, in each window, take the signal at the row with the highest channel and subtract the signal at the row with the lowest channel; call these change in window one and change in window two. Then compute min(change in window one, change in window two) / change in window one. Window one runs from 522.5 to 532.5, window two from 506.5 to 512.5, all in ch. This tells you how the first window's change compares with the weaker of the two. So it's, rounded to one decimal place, 1.0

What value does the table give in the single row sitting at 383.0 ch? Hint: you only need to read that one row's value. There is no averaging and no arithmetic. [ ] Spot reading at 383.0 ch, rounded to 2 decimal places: 30.44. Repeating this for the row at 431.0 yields 23.25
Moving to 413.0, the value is 23.98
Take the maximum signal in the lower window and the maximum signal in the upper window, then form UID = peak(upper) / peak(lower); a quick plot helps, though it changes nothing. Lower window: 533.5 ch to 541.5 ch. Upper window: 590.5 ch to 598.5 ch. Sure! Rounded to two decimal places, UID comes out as 0.75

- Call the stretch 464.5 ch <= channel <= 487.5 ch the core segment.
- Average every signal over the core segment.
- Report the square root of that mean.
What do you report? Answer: 5.29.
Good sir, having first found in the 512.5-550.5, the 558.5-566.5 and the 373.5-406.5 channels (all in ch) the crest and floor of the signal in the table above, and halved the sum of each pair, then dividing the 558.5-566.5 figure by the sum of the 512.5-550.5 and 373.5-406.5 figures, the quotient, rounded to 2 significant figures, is 0.46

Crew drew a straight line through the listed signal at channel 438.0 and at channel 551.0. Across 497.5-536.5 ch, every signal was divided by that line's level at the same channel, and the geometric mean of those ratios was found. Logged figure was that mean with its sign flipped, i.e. -0.93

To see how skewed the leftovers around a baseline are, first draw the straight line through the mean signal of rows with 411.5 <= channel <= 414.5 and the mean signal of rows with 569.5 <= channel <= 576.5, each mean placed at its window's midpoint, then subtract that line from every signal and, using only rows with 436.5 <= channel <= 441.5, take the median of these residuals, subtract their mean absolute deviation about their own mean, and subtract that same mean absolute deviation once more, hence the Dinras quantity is -3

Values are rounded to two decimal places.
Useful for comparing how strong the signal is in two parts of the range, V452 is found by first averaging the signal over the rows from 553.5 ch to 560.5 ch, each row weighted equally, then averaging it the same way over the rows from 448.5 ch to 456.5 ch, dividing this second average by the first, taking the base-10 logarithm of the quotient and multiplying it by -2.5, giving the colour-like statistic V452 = -0.15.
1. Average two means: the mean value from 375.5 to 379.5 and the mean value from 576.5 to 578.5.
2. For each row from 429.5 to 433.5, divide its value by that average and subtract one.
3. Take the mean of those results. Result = -0.17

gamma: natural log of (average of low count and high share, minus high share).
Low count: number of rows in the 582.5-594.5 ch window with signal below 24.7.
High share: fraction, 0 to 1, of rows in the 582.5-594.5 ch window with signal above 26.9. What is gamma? 1.79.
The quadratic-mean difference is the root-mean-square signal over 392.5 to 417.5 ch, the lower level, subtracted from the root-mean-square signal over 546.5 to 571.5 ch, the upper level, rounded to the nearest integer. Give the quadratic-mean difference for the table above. -3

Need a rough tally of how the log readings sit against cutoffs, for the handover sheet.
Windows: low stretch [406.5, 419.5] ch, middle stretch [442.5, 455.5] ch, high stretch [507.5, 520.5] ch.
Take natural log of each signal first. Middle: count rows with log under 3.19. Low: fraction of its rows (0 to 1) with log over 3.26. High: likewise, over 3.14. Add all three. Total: 1.1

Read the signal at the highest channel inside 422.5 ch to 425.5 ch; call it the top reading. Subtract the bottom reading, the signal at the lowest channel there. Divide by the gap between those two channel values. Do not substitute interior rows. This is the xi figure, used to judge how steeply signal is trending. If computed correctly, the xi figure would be 1.1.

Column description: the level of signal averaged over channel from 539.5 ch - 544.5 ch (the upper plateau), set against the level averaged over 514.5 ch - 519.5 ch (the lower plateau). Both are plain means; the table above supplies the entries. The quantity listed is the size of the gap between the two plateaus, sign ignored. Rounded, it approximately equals 2.0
